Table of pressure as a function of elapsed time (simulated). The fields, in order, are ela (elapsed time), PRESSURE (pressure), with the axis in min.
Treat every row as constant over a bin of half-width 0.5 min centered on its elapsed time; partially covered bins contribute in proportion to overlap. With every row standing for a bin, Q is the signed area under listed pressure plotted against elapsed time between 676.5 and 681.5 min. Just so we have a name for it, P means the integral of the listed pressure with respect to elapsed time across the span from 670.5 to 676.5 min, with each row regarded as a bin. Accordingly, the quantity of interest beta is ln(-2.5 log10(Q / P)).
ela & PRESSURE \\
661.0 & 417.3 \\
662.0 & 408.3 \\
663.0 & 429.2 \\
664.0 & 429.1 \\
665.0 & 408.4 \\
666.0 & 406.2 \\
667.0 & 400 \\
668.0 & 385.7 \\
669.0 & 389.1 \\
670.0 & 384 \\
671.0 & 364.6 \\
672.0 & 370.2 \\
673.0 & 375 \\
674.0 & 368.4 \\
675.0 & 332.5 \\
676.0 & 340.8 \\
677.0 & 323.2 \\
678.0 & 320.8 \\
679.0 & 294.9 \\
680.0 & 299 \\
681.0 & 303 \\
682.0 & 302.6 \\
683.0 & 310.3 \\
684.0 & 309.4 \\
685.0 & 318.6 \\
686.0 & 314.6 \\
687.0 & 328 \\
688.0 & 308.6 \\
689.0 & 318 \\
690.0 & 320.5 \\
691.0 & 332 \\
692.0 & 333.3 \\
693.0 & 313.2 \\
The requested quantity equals -1.0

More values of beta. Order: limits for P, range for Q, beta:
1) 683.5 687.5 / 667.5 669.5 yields -0.6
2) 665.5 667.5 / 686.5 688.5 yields -1.4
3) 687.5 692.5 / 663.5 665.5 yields -0.3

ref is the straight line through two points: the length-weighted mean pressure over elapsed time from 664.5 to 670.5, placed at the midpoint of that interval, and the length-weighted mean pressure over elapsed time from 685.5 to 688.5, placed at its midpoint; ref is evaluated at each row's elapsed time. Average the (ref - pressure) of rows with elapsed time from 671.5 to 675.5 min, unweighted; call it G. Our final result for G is 10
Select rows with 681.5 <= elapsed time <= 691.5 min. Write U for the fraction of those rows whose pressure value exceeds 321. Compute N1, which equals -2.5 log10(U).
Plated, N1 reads 1.7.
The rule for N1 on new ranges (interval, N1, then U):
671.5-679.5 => 0.3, 0.75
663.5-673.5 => 0.0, 1.00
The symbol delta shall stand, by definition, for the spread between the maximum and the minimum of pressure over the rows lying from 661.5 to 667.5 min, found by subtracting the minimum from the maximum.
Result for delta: 29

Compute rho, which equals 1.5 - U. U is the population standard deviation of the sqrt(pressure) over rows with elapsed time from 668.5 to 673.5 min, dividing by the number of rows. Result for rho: 1.27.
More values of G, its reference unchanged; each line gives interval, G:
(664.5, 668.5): 0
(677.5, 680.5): 44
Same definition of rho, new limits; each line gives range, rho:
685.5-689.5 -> 1.30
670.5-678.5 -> 0.94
